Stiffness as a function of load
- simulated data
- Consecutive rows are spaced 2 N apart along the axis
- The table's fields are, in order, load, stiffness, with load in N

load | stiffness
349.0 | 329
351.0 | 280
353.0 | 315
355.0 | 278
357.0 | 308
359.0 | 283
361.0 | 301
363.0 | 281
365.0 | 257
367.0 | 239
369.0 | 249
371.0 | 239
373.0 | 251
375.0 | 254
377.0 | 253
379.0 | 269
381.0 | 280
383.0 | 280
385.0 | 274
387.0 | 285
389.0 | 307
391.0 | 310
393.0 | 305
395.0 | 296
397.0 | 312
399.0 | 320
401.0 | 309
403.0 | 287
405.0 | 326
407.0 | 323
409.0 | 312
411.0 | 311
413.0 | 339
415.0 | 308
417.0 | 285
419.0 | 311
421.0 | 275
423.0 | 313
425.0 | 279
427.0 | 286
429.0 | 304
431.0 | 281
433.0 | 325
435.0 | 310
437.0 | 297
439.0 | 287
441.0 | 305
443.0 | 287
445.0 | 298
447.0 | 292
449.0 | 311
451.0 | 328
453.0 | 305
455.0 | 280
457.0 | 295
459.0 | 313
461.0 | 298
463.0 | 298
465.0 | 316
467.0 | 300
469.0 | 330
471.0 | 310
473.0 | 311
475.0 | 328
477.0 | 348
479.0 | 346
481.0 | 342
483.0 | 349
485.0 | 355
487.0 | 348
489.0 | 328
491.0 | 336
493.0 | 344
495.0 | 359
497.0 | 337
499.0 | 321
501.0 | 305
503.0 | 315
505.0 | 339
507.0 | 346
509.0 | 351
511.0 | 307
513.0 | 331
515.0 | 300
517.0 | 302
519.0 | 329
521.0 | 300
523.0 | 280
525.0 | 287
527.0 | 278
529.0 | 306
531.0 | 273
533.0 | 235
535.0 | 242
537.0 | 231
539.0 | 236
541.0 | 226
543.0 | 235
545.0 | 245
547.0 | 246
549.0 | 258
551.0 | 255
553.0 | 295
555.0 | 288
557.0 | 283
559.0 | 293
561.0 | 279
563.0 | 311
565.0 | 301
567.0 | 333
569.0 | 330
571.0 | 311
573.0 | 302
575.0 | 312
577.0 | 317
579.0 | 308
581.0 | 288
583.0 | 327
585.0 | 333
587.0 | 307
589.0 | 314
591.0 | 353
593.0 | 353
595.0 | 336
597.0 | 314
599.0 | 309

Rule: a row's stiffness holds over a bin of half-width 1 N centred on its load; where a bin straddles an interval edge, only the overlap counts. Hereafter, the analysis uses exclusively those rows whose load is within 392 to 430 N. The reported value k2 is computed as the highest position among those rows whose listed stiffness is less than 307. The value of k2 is 429.0 N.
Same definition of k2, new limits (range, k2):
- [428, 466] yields 463.0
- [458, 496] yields 467.0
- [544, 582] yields 581.0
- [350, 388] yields 387.0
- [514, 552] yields 551.0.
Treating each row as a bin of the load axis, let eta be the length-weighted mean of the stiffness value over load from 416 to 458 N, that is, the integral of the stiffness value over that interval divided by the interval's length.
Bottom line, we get 298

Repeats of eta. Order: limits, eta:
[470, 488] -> 337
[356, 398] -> 278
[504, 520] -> 326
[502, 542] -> 291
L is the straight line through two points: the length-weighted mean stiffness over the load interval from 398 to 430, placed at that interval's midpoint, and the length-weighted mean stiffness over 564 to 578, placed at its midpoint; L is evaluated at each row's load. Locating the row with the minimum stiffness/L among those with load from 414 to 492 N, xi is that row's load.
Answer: 421.0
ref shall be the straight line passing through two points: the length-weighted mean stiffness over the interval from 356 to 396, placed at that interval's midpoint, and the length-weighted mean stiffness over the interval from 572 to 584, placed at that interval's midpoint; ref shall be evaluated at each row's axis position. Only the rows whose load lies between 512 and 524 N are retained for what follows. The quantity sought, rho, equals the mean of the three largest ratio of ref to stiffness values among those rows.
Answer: 1.02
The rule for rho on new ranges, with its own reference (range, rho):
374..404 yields 1.07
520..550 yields 1.31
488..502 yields 0.93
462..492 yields 0.96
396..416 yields 0.93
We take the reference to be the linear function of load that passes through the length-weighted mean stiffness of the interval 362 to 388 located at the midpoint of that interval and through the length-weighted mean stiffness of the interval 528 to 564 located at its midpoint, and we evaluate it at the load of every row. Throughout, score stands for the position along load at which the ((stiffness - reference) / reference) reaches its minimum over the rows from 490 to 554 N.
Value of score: 541.0 N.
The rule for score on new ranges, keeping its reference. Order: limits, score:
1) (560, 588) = 561.0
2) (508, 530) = 527.0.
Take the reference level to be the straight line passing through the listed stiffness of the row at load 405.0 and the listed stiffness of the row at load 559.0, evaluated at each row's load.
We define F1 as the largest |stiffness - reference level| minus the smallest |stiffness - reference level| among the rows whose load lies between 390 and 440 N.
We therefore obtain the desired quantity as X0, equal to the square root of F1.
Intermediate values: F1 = 48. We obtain 6.9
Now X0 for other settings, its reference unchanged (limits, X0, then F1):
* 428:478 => 6.2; 39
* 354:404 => 9.4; 88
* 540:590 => 8.4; 71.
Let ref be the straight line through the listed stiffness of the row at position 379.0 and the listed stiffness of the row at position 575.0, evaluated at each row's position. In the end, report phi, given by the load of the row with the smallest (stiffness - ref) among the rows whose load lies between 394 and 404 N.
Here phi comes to 403.0 N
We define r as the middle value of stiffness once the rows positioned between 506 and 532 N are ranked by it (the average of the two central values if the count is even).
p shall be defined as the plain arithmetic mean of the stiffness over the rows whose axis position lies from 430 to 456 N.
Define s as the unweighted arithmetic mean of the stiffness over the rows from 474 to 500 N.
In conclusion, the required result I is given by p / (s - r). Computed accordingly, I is 8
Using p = 300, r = 302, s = 342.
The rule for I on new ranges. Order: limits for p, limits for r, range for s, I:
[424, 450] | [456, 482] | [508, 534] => -20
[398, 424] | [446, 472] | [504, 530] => 44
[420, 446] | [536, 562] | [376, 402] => 8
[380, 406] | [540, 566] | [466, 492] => 6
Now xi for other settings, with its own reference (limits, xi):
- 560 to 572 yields 561.0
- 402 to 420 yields 417.0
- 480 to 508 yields 501.0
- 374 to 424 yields 377.0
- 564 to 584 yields 581.0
